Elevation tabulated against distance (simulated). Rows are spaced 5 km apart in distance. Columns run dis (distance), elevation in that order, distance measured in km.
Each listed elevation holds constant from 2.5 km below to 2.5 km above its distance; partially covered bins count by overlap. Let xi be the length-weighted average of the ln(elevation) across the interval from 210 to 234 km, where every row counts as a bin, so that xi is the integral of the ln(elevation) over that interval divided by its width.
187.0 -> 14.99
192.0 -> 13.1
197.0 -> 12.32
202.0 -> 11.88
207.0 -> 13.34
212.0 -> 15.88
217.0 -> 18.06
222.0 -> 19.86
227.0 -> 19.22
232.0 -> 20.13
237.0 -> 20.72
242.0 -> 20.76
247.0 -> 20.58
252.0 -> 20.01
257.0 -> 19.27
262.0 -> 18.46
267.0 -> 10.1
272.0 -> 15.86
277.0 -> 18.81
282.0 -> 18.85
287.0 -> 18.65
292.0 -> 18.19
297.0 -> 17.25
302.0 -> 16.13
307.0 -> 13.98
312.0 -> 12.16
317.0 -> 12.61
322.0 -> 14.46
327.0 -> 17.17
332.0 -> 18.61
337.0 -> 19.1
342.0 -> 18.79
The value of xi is 2.92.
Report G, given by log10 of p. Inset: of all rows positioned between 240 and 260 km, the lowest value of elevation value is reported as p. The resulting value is 1.28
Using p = 19.27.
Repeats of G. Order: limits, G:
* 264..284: 1.00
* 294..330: 1.08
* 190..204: 1.07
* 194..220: 1.07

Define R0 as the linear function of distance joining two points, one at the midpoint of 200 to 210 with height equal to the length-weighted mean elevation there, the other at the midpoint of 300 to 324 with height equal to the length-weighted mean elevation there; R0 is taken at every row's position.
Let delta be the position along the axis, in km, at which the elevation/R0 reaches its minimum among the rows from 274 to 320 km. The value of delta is 312.0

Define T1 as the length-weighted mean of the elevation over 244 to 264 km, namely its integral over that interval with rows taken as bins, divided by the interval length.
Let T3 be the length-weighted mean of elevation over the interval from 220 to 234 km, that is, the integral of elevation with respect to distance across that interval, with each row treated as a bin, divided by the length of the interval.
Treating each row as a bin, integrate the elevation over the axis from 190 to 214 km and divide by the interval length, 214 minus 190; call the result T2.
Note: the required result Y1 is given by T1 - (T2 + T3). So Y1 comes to -13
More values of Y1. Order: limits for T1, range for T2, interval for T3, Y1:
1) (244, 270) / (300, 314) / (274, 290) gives -15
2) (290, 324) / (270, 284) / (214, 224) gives -22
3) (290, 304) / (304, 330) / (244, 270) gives -15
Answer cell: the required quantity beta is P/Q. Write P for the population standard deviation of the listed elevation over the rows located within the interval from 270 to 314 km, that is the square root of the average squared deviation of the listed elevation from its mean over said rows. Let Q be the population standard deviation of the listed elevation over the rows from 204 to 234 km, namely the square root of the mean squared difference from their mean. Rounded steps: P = 2.2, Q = 2.4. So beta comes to 0.9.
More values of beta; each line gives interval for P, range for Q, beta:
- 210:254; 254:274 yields 0.4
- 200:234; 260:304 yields 1.2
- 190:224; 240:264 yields 3.3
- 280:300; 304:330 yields 0.3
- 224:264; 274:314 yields 0.3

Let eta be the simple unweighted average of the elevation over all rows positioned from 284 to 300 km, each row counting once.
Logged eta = 18.0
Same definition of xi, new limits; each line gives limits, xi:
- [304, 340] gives 2.73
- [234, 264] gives 2.99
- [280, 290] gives 2.93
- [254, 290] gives 2.82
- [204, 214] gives 2.66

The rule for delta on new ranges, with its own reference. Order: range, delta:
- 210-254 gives 212.0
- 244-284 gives 267.0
